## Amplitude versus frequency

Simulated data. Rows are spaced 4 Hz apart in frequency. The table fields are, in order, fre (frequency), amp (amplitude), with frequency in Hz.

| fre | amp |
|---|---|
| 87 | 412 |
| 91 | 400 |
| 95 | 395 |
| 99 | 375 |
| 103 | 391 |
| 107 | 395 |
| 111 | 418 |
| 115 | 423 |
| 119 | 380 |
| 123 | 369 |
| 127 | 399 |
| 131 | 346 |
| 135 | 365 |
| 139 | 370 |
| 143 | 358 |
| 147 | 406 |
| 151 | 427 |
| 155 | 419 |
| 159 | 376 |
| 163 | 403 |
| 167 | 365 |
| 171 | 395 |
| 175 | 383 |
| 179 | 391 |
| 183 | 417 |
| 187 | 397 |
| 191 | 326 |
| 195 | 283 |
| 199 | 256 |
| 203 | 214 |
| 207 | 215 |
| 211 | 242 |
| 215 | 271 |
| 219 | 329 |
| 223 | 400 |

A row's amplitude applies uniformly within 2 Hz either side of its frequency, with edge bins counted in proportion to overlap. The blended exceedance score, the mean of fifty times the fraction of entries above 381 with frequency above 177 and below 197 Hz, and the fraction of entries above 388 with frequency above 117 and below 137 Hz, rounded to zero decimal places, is 15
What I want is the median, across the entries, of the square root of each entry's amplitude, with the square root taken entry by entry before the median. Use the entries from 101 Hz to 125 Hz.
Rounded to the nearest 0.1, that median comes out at 19.8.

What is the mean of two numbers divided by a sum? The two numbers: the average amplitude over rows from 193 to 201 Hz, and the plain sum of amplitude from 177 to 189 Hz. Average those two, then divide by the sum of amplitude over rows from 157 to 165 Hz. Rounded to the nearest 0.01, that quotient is 0.95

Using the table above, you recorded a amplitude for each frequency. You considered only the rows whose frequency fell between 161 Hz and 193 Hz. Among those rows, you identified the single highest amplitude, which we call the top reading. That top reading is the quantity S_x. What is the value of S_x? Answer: 417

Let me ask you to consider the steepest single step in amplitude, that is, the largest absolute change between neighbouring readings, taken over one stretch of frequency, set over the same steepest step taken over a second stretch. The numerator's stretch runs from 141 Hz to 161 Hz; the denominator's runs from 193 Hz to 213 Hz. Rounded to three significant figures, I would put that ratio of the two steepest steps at 1.14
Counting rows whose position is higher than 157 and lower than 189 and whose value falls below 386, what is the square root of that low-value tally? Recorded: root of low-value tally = 1.7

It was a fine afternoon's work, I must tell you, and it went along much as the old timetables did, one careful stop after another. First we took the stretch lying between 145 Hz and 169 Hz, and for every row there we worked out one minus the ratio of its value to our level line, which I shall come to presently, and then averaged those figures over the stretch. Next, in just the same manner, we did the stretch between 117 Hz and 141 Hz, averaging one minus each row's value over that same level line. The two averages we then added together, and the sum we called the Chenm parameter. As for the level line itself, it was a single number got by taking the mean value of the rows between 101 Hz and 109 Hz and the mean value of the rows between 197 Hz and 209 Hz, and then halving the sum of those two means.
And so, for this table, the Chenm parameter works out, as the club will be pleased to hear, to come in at -0.48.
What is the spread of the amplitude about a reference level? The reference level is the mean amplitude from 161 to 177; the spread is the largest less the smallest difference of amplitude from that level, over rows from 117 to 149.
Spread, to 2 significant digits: 60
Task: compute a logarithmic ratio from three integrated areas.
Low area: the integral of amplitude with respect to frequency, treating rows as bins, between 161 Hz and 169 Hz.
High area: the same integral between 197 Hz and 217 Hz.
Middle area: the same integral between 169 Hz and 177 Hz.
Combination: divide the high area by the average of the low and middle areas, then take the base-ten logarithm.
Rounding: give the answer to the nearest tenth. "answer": 0.2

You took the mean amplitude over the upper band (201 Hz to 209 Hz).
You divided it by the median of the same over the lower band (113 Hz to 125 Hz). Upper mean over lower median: 0.56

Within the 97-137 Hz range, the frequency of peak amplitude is 115 Hz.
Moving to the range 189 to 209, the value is 191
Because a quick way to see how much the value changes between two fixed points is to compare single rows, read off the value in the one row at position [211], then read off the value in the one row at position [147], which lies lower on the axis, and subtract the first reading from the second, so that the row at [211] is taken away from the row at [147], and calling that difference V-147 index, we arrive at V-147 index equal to 164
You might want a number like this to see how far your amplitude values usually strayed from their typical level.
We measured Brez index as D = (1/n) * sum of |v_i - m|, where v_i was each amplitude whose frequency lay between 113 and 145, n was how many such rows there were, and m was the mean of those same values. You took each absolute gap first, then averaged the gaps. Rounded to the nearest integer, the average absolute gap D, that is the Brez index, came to 18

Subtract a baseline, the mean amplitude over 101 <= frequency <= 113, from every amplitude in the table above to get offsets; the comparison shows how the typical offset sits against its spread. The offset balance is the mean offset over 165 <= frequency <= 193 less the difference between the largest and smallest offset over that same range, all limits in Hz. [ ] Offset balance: -110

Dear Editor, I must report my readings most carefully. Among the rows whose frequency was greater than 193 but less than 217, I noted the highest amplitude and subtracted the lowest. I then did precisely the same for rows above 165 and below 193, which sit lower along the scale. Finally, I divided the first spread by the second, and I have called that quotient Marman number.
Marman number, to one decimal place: 0.8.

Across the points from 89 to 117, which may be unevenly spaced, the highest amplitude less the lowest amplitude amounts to 48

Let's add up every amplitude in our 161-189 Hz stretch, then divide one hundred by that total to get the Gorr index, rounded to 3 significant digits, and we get 0.0364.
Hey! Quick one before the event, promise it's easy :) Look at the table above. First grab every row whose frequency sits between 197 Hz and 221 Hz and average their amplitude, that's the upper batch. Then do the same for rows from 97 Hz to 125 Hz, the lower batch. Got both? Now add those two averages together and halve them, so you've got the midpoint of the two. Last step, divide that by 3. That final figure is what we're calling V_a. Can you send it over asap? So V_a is 108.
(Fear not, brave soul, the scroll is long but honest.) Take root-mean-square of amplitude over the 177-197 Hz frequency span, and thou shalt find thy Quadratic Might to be 366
